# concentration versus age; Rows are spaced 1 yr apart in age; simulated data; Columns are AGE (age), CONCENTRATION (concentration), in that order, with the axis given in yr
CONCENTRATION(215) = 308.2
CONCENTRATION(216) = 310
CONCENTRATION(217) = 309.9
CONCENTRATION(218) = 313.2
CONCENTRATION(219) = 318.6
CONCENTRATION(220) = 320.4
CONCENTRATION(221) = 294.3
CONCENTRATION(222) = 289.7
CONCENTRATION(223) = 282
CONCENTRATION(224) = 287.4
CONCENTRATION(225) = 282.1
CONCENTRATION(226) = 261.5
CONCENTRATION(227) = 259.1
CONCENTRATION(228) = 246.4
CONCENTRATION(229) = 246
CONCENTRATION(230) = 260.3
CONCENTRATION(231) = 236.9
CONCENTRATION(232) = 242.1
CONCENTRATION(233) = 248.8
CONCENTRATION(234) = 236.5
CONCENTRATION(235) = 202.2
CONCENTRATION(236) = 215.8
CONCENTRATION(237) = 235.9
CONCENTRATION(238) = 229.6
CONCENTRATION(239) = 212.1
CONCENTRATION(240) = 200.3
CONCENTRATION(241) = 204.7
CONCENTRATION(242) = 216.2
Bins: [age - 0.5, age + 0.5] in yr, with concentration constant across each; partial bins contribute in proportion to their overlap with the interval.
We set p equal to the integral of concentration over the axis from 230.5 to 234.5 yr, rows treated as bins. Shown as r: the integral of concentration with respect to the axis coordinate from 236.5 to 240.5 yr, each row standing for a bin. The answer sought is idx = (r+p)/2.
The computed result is 921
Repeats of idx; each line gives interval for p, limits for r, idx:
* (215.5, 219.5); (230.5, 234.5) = 1108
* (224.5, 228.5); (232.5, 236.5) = 976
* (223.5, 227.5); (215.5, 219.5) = 1171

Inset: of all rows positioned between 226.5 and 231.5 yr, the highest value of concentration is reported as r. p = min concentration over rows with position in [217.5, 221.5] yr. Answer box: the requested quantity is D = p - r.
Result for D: 34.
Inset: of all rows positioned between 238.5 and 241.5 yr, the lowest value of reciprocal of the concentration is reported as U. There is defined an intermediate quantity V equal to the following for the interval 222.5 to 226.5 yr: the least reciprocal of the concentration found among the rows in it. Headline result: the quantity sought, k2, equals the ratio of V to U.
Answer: 0.7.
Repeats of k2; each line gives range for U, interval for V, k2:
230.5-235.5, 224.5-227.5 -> 0.9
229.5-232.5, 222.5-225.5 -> 0.9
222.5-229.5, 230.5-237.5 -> 1.2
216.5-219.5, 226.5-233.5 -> 1.2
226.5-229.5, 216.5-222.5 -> 0.8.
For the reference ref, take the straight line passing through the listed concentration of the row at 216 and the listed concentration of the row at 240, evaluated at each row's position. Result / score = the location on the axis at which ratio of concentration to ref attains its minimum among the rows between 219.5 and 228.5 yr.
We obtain 228 yr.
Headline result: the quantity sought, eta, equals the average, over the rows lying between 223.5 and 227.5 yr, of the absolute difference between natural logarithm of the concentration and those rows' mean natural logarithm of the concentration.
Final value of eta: 0.045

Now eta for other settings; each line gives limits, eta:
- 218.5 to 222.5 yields 0.045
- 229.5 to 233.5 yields 0.030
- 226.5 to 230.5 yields 0.027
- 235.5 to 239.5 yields 0.042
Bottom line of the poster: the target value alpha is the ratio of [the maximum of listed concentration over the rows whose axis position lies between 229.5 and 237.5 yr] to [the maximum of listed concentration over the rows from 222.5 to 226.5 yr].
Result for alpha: 0.91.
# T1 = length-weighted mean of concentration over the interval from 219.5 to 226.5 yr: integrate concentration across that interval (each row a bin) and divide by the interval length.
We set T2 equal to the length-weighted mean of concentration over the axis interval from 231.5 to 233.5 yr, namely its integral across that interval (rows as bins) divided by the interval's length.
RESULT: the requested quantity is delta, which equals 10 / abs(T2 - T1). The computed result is 0.23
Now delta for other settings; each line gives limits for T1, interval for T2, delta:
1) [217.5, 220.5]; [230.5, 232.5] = 0.13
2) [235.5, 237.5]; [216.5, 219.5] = 0.11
